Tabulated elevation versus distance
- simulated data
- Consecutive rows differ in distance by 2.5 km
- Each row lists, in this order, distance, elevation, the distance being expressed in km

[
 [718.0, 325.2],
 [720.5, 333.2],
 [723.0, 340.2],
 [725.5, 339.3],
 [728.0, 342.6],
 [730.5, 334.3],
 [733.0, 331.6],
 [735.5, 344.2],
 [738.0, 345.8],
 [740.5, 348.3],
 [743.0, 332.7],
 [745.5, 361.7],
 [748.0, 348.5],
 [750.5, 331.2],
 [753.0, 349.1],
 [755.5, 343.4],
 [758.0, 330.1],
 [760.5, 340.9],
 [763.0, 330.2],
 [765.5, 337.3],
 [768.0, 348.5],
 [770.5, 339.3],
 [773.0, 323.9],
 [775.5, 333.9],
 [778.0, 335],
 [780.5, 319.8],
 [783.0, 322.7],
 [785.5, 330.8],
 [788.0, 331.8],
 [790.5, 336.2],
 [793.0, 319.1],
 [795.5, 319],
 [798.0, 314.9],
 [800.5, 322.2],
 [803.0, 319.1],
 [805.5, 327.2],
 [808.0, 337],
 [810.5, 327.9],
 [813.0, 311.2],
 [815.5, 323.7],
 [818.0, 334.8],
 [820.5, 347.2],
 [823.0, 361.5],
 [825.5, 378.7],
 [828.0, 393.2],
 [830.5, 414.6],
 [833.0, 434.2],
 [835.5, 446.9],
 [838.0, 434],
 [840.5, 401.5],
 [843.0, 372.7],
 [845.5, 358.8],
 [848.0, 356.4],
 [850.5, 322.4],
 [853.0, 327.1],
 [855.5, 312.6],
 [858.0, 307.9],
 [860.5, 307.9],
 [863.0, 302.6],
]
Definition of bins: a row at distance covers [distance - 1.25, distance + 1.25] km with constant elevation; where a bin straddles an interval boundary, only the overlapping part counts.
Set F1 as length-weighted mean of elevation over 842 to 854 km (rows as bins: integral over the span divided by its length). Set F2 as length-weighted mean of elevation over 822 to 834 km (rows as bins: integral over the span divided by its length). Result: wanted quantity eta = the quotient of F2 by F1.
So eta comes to 1.14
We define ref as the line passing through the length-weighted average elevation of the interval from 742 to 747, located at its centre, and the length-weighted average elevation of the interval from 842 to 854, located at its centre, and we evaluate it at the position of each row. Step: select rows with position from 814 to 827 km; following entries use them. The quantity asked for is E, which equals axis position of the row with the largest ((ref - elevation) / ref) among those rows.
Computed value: 815.5 km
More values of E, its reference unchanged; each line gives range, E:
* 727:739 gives 733.0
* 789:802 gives 798.0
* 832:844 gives 843.0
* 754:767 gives 758.0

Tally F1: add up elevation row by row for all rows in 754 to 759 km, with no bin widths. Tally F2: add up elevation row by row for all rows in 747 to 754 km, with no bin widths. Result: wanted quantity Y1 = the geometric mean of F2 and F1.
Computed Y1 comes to 832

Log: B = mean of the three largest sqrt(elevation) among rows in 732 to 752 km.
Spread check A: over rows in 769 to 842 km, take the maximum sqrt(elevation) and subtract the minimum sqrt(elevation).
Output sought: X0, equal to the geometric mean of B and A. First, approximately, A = 3.5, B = 18.8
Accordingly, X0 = 8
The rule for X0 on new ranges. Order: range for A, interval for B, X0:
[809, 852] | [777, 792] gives 8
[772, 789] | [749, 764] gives 3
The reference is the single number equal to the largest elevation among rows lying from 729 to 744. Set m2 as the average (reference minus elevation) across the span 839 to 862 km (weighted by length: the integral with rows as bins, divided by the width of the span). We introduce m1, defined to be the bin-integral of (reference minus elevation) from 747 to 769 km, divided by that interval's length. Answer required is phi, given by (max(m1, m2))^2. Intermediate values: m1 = 9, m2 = 6.9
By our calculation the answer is 74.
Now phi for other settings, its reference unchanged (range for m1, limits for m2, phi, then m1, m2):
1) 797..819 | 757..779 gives 580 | 24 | 12.8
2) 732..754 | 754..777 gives 139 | 5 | 11.8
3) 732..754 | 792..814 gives 686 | 5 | 26.2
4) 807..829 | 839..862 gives 47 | 3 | 6.9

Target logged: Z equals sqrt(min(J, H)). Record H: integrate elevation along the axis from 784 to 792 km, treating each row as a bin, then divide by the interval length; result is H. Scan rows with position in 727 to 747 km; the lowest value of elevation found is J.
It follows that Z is 18.2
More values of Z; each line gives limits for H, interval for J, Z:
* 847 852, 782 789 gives 18.0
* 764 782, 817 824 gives 18.3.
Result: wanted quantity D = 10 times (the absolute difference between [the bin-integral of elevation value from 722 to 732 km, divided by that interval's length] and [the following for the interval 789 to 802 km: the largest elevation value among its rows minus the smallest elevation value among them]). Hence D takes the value 3176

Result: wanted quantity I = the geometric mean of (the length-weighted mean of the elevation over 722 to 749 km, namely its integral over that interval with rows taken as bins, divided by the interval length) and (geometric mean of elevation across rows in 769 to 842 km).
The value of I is 345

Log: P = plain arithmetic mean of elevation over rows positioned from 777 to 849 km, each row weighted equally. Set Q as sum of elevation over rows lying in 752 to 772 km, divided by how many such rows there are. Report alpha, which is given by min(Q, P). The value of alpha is 340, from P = 353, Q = 340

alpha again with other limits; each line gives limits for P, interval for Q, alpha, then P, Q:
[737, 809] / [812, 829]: 334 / 334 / 350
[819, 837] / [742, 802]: 333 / 397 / 333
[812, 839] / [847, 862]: 322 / 380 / 322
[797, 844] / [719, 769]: 341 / 363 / 341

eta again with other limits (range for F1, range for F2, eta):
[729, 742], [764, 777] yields 0.99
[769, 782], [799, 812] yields 0.99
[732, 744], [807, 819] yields 0.96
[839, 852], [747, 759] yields 0.94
